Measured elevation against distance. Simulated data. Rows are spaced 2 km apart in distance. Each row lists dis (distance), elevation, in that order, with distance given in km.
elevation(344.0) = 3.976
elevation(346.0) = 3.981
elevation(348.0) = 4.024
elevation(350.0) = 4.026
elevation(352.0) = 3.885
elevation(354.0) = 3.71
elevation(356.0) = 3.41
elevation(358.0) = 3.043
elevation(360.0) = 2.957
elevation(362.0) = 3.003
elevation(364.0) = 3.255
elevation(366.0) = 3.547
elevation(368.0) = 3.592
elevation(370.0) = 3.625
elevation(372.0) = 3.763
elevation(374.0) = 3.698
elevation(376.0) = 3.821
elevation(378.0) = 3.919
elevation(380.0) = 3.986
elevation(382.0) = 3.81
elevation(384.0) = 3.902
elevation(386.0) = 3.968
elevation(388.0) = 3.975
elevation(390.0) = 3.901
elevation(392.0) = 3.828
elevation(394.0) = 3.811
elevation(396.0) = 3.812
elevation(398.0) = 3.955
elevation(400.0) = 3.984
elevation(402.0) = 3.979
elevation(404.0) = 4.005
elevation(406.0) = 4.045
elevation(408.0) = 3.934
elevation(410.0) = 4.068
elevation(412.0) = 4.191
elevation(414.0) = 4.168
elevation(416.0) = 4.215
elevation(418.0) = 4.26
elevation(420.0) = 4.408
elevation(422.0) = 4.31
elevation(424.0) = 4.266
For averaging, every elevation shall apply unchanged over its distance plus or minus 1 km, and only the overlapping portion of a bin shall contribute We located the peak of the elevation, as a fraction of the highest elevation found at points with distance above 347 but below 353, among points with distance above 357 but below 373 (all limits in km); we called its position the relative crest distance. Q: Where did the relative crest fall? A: 372.0 km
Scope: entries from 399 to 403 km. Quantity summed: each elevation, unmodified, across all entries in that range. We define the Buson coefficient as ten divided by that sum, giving 1.26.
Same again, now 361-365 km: 1.60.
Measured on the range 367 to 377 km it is 0.54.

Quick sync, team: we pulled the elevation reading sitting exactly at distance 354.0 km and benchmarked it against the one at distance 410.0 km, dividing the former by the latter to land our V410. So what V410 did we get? 0.91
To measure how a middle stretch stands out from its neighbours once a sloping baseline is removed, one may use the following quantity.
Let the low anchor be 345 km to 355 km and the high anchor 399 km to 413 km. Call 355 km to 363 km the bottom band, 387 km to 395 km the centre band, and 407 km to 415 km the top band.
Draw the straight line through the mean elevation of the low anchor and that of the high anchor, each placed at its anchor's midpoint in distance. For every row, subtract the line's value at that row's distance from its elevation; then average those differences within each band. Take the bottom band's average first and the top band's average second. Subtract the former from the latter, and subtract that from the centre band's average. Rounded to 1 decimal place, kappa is -1.0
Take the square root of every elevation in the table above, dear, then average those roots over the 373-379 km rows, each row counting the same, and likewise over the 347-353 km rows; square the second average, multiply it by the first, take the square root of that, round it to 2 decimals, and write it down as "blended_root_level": 2.79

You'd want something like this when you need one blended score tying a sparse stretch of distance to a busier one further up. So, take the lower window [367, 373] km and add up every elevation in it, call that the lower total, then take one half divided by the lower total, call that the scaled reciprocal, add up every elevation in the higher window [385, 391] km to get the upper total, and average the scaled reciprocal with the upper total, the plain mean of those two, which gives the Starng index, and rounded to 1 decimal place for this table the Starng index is 5.9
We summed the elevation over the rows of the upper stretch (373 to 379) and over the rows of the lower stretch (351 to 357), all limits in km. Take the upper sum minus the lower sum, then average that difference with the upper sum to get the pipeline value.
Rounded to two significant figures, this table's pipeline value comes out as 5.9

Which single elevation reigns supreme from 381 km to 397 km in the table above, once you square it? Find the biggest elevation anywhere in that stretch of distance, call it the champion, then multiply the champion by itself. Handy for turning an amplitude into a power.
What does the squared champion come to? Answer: 15.8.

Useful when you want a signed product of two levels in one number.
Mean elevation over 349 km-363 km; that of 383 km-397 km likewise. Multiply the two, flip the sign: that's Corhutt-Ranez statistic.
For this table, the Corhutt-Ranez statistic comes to -13.3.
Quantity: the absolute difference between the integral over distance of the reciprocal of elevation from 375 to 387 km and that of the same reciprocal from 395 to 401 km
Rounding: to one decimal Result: 1.5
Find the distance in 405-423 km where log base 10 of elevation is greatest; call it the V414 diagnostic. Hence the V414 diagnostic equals 420.0 km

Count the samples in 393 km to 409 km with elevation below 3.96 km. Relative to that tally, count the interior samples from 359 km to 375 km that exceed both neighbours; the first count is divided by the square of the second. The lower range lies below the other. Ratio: 4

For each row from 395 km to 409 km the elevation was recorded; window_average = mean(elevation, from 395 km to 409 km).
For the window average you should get 4.0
